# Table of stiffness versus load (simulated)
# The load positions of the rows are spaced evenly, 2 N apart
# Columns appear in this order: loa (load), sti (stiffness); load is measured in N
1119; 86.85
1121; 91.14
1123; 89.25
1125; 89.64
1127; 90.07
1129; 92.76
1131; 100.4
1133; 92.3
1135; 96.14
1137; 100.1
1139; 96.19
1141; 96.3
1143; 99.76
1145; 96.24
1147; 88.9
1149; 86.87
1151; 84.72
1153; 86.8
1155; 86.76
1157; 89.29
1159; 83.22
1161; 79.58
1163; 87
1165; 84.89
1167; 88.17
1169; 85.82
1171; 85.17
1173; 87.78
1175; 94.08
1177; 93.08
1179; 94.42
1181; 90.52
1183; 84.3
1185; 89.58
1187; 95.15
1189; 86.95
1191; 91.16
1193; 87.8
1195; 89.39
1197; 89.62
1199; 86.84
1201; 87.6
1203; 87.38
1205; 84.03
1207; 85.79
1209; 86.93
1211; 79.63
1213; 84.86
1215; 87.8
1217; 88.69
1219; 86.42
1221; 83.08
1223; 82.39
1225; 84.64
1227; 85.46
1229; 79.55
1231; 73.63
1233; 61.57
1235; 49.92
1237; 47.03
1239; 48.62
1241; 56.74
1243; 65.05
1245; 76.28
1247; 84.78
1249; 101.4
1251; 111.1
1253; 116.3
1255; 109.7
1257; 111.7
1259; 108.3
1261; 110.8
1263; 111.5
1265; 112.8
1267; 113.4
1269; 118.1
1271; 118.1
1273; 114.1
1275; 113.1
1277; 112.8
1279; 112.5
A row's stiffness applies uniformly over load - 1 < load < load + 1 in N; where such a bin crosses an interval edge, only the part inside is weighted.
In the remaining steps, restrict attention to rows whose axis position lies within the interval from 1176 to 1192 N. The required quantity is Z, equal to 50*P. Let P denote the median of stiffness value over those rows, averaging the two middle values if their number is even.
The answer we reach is 4542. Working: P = 91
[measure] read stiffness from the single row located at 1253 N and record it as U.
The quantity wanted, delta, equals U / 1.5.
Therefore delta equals 78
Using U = 116.3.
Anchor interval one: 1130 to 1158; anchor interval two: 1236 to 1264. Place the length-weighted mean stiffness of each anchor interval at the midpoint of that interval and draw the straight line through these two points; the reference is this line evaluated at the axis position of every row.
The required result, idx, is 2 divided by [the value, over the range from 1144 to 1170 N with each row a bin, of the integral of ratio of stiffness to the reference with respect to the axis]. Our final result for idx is 0.082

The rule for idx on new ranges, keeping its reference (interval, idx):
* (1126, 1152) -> 0.076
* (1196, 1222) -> 0.081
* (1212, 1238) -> 0.091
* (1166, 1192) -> 0.079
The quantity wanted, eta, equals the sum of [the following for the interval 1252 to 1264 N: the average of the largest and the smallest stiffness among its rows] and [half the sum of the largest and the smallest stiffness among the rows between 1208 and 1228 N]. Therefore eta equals 196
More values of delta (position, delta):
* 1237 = 31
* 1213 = 57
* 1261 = 74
